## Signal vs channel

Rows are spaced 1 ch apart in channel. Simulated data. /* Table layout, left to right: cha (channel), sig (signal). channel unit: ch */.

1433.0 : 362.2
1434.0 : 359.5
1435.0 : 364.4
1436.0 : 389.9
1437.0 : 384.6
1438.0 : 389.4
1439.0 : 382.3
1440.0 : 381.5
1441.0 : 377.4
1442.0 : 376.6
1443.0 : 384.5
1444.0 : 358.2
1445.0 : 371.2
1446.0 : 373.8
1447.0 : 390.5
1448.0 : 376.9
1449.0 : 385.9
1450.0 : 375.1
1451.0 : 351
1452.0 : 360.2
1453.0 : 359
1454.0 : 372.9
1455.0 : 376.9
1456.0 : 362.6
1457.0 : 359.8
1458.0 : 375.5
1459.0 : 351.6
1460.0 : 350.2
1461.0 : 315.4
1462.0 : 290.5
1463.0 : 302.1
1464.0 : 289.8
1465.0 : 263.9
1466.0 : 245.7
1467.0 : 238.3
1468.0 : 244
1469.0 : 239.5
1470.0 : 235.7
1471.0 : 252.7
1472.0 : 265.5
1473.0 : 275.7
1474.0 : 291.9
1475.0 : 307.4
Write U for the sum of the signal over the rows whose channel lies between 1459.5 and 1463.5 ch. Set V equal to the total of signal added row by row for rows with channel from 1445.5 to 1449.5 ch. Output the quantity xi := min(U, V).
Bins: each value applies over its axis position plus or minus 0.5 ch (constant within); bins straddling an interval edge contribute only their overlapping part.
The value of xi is 1258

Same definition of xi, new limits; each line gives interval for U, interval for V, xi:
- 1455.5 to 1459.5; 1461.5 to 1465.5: 1146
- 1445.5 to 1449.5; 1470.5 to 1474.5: 1086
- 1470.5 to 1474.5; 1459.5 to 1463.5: 1086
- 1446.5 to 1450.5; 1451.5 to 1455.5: 1469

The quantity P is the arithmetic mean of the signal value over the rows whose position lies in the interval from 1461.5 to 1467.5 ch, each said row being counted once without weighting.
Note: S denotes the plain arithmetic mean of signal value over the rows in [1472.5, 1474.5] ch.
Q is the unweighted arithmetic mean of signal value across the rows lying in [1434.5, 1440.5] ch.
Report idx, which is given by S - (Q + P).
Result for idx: -370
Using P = 272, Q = 382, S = 283.8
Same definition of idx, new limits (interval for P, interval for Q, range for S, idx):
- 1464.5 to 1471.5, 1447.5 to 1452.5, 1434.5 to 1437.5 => -236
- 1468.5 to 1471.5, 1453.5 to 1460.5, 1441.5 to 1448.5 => -231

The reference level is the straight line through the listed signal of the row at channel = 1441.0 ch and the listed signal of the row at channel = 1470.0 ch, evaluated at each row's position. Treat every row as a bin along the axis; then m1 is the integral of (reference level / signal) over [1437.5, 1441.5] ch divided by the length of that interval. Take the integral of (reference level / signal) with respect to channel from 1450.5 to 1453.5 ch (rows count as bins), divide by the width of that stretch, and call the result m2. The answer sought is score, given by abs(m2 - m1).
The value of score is 0.098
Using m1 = 1.01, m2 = 0.91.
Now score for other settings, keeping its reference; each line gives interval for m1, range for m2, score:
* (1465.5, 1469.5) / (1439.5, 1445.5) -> 0.038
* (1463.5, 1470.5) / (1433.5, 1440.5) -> 0.049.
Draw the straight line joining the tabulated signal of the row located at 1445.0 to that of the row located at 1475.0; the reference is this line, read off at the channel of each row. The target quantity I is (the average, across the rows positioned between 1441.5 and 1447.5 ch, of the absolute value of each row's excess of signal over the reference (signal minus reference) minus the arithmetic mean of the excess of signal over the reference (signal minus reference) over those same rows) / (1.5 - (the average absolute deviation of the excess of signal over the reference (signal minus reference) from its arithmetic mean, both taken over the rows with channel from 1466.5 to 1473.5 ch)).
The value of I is -0.6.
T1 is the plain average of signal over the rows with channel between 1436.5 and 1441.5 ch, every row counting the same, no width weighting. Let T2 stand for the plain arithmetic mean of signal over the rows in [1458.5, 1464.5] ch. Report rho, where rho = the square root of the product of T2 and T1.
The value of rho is 348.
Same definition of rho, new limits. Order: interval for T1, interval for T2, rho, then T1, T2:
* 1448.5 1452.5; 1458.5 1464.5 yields 341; 368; 317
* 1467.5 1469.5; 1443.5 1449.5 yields 302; 242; 376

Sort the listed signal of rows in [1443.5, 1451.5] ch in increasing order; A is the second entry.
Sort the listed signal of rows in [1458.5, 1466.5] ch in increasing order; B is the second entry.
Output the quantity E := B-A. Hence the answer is -94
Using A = 358.2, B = 263.9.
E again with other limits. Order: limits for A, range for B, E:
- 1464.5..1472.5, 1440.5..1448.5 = 133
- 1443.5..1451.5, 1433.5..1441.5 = 6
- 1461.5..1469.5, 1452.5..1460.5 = 112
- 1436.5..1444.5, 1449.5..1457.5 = -18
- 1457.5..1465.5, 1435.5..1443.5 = 88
